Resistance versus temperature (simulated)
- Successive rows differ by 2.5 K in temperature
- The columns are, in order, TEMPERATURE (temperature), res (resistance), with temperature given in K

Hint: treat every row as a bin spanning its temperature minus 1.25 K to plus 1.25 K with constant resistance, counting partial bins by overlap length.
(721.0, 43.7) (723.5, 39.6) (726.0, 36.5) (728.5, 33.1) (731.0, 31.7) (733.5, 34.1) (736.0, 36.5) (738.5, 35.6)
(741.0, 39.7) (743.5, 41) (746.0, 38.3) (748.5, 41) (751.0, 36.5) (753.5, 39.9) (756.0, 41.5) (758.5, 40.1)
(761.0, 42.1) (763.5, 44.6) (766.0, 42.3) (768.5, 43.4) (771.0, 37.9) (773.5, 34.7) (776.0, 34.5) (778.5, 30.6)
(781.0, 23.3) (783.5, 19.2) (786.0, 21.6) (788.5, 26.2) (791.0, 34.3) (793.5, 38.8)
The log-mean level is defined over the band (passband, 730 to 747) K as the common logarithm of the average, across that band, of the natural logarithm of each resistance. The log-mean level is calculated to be 0.556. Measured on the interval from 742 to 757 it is 0.566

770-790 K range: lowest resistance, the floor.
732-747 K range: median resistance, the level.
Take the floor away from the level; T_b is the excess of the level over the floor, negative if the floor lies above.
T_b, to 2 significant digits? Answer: 18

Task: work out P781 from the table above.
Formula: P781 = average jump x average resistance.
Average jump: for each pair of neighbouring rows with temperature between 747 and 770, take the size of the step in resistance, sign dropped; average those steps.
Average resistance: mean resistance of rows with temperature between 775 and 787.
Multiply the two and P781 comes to 61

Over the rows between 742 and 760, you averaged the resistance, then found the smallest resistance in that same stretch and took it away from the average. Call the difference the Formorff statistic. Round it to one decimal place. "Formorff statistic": 3.3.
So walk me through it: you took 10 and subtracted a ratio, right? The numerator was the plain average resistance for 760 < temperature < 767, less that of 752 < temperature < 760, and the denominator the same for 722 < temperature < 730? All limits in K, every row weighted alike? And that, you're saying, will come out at 9.9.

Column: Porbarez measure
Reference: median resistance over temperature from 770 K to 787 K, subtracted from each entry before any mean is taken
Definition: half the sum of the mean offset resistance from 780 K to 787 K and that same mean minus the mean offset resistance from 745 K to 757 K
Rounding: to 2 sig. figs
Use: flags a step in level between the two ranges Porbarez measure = -14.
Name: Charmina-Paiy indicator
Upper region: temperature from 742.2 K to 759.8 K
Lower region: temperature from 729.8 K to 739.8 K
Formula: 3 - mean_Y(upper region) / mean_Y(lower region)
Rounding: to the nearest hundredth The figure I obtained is 1.85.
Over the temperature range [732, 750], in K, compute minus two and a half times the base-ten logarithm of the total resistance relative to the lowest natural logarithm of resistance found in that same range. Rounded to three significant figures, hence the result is -4.69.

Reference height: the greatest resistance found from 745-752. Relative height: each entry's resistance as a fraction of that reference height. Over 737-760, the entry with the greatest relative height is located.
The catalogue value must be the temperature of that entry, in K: 756.0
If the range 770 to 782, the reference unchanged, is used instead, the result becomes 771.0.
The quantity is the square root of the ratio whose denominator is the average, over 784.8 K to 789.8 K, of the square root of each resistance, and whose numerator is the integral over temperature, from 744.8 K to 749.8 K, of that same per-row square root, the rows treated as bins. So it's 2.54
